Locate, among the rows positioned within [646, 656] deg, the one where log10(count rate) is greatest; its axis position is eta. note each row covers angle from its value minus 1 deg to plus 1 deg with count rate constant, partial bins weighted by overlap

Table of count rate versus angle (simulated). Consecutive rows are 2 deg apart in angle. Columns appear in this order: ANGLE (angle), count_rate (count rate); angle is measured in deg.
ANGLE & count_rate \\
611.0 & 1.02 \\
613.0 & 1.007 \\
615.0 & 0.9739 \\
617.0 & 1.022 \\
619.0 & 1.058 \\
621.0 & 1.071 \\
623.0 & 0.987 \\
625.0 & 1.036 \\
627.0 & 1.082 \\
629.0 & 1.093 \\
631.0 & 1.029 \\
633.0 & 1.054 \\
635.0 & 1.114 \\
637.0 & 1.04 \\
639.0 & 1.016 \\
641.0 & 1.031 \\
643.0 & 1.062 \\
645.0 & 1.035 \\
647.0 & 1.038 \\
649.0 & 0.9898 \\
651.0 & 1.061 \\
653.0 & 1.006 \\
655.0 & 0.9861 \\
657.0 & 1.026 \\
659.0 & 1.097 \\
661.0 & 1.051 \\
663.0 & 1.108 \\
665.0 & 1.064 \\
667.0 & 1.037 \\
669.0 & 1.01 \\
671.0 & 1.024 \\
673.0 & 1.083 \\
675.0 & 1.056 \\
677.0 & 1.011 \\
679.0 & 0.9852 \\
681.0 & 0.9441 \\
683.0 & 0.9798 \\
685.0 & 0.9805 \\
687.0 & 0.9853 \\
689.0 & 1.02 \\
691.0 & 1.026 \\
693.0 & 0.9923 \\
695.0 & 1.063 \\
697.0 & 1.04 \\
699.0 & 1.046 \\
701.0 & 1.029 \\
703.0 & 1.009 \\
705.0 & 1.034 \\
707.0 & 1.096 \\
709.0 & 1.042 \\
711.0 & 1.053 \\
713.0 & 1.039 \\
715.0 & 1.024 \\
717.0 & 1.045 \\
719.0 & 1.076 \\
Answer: 651.0 deg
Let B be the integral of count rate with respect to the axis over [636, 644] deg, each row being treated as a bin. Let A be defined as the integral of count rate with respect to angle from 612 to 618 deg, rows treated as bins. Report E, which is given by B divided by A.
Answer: 1.4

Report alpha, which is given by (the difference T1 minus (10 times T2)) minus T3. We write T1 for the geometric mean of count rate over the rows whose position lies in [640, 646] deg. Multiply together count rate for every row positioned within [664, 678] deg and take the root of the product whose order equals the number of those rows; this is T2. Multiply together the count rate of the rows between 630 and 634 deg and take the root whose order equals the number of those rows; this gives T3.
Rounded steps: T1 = 1.043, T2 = 1.04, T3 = 1.04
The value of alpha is -10.40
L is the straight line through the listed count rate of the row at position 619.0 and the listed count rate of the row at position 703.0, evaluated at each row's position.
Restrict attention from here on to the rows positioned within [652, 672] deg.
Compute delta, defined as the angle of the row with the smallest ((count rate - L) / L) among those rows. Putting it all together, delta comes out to 655.0 deg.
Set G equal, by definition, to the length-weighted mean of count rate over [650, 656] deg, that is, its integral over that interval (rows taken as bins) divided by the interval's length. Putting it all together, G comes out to 1.02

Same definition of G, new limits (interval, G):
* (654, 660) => 1.04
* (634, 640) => 1.06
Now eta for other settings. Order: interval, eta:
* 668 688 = 673.0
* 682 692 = 691.0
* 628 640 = 635.0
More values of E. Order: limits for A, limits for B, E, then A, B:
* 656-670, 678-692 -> 0.9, 14.8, 13.8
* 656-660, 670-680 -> 2.4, 4.2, 10.3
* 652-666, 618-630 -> 0.9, 14.7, 12.7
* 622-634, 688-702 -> 1.1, 12.6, 14.4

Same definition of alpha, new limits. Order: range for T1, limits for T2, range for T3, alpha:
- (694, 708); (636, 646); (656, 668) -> -10.39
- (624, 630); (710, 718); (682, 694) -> -10.33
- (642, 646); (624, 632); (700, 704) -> -10.57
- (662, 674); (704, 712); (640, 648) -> -10.55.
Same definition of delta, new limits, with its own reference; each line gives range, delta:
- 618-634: 623.0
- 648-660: 655.0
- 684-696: 685.0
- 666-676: 669.0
